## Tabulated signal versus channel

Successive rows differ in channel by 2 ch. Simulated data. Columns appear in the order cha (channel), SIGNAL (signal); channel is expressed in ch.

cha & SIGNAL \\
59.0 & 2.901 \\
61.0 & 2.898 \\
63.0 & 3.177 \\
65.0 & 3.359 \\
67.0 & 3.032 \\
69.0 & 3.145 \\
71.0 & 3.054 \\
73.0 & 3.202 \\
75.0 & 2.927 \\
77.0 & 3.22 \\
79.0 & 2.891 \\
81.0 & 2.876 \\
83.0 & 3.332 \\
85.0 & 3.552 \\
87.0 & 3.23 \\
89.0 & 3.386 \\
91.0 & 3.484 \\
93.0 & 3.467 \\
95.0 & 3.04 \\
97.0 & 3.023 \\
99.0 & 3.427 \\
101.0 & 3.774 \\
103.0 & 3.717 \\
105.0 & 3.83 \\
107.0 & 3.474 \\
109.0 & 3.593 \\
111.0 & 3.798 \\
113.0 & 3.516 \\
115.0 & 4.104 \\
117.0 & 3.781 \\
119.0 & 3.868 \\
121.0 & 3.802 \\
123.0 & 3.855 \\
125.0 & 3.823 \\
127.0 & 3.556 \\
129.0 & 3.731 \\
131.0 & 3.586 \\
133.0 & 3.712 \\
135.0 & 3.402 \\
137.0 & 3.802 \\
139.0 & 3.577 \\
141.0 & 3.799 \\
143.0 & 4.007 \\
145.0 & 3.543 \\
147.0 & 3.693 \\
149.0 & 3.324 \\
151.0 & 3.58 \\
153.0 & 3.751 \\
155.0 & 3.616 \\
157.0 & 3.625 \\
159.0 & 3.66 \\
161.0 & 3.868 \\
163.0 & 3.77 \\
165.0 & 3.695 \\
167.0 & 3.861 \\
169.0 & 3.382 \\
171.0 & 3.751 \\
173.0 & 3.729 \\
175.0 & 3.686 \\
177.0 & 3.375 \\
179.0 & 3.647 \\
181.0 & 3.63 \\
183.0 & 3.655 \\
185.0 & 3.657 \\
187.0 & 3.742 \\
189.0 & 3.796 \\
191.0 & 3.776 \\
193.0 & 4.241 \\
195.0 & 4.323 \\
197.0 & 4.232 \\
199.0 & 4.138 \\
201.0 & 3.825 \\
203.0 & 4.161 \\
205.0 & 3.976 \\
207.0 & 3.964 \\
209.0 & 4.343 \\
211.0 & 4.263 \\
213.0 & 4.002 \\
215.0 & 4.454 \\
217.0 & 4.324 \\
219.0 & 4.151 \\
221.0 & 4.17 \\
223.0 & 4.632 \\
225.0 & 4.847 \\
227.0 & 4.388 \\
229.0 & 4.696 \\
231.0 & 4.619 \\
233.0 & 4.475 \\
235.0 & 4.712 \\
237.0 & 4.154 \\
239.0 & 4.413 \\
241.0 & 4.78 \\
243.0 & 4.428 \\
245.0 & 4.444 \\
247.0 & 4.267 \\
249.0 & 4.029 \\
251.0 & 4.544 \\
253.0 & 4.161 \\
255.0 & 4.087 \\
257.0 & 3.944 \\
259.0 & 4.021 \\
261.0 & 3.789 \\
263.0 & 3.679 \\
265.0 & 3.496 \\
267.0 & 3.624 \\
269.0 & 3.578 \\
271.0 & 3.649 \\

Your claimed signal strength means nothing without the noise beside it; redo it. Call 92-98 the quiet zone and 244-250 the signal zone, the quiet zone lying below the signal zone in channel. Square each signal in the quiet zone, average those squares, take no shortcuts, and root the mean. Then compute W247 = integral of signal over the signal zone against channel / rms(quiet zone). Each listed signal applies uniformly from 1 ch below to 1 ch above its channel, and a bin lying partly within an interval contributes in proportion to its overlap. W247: 8.0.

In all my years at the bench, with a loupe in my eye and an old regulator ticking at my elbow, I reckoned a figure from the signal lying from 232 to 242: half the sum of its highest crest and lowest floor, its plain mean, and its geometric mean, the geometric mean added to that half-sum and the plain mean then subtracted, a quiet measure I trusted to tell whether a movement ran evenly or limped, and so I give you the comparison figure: 4.5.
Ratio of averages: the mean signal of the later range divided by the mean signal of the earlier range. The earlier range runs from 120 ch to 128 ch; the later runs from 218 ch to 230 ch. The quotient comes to 1.19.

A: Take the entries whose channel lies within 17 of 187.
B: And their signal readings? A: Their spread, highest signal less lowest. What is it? 0.95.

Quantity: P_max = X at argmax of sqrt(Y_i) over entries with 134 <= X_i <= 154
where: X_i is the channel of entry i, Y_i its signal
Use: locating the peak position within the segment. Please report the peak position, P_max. 143.0 ch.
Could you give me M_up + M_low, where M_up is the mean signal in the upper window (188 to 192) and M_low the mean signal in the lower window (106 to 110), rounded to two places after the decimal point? 7.32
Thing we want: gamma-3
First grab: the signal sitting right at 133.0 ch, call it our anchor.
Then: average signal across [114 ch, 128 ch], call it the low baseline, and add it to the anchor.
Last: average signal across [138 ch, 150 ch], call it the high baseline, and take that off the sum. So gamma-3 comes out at 3.9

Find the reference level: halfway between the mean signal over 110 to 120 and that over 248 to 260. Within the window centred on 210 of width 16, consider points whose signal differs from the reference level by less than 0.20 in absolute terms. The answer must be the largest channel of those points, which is 213.0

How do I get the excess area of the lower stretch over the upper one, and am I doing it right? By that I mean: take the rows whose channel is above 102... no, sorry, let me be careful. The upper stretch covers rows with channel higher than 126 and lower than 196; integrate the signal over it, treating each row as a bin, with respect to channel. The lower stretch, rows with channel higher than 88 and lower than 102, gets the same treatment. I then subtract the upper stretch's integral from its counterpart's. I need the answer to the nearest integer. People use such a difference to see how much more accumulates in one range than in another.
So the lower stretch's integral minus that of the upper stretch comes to -212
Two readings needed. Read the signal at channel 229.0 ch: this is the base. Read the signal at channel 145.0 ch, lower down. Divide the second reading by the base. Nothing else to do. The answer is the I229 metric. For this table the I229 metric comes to 0.754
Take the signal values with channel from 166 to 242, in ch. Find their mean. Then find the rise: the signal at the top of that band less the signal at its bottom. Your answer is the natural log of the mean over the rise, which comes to 1.5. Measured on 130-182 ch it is 4.4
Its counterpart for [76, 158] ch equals 2.2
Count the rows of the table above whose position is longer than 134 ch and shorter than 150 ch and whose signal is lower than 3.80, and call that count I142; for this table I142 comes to 6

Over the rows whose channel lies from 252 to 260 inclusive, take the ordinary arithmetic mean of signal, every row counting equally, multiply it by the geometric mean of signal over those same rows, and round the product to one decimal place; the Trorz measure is 16.4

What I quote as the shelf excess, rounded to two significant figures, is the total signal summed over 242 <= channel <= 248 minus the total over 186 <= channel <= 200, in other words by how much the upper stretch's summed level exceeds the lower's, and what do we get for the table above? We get -15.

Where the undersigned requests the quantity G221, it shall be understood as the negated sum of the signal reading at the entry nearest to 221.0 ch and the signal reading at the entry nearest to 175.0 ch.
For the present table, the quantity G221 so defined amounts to -7.9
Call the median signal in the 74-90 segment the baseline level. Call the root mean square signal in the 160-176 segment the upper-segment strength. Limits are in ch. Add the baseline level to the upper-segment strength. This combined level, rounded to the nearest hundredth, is 6.95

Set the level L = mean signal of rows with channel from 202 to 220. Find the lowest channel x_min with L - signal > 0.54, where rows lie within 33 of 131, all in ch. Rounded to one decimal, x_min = 99.0 ch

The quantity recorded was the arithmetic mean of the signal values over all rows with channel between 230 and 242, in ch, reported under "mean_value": 4.53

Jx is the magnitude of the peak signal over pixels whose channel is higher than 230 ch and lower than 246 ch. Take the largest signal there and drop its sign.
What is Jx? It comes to 4.8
